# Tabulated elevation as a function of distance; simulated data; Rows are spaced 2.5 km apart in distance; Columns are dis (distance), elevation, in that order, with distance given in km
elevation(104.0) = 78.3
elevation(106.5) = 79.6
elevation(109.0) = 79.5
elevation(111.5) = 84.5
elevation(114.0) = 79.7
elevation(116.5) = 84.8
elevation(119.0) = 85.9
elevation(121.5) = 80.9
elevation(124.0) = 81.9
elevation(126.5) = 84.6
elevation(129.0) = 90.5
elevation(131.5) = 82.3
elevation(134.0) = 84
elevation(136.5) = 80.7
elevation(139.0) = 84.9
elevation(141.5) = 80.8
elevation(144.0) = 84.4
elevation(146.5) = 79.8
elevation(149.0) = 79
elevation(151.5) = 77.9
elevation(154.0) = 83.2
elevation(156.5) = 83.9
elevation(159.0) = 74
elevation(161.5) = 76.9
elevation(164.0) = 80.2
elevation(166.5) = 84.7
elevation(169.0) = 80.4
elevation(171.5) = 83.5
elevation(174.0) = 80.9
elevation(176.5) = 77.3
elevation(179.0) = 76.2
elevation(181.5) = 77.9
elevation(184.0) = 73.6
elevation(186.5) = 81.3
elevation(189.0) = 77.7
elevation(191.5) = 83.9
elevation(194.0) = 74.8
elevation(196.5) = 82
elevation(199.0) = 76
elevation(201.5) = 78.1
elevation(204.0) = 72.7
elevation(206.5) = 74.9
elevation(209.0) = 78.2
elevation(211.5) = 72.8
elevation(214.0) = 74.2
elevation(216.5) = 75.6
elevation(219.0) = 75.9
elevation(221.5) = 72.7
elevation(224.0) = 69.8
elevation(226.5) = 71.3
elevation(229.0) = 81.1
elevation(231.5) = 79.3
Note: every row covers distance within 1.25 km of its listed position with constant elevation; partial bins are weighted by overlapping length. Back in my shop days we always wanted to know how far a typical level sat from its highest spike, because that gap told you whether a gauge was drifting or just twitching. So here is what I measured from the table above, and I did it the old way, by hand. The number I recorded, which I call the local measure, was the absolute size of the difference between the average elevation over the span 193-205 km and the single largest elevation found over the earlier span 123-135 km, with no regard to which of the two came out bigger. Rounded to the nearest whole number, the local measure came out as 14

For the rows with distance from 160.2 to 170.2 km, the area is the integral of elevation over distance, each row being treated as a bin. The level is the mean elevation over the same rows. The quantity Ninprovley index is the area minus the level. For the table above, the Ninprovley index 725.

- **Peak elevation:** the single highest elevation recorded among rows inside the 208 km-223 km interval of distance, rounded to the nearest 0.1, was 78.2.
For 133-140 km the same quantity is 84.9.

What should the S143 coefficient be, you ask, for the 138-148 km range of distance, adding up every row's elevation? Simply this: 330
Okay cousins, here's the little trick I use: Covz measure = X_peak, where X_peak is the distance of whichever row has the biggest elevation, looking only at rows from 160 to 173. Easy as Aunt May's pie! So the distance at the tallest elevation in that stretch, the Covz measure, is 166.5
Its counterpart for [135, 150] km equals 139.0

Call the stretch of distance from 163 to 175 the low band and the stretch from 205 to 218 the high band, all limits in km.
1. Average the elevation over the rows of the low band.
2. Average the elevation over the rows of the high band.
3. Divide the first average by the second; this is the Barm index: 1.09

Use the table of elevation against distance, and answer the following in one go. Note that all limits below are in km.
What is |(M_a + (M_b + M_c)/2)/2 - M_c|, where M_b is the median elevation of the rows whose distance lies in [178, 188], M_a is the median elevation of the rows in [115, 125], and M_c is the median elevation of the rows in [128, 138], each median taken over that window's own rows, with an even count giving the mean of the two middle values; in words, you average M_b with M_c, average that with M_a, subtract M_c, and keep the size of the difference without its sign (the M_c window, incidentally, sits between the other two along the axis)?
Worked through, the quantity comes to 1.4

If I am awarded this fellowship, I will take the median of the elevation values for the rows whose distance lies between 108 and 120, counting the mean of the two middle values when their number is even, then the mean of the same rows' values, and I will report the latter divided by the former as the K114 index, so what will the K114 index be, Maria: 0.981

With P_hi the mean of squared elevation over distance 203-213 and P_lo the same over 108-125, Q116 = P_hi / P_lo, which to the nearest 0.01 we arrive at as 0.82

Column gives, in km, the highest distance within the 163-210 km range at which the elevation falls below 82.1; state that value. 209.0 km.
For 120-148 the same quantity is 146.5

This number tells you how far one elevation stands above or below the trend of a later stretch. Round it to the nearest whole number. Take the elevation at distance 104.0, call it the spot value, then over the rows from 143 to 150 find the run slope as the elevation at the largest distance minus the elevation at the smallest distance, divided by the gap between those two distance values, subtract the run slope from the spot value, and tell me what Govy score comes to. 79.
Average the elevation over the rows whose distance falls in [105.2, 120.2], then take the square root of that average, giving 9.07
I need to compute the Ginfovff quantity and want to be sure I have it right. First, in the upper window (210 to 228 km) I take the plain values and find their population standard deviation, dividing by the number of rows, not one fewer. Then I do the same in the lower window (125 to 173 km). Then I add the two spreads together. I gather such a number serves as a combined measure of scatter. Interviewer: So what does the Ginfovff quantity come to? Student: 5.6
